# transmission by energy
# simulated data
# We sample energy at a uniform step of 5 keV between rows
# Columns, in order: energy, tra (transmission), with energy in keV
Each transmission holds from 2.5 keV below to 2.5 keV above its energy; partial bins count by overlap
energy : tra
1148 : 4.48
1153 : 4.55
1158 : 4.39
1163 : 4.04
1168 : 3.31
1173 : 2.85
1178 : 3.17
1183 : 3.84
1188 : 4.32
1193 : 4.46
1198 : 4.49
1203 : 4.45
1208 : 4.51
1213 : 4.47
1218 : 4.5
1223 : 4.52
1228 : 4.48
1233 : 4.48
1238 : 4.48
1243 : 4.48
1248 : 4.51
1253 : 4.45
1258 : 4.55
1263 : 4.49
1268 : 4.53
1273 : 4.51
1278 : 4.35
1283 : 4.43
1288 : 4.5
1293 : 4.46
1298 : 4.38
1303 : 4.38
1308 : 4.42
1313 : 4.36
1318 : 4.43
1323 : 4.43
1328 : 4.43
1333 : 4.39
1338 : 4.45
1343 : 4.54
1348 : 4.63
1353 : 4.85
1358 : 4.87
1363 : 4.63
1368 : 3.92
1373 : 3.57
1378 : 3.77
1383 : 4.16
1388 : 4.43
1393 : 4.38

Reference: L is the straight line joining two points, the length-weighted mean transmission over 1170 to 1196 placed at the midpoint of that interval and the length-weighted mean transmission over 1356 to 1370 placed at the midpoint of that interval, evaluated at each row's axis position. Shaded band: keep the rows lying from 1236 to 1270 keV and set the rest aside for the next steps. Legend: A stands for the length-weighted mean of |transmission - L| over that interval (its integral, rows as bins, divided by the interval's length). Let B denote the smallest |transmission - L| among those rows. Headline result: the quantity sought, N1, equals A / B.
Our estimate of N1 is 1.12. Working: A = 0.47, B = 0.42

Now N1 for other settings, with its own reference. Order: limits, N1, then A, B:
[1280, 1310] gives 1.54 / 0.23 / 0.15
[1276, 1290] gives 1.25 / 0.28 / 0.22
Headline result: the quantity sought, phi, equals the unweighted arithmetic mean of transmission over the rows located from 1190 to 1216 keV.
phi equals 4.48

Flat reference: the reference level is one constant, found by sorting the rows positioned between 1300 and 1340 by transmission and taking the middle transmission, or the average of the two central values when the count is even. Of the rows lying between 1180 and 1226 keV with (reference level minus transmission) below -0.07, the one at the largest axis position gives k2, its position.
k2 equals 1223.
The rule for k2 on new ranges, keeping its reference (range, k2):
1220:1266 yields 1258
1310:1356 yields 1353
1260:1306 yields 1288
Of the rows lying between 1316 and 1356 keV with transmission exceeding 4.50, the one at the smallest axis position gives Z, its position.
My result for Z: 1343 keV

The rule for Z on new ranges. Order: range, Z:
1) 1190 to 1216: 1208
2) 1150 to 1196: 1153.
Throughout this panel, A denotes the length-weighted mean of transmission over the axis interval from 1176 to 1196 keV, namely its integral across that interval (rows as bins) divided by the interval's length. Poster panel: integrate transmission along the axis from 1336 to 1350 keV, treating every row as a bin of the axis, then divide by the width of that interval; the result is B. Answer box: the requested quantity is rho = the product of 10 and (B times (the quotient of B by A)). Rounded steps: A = 3.98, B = 4.54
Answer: 52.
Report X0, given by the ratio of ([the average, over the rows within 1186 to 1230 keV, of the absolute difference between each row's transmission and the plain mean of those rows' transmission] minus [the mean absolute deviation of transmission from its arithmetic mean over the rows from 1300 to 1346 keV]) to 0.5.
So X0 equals 0.0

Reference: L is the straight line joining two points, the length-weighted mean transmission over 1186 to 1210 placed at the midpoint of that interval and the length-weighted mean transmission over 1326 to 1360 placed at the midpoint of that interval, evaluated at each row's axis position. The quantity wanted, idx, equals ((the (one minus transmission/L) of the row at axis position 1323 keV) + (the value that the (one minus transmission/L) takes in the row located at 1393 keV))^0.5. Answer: 0.30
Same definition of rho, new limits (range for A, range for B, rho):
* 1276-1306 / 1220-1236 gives 46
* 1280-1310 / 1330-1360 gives 48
